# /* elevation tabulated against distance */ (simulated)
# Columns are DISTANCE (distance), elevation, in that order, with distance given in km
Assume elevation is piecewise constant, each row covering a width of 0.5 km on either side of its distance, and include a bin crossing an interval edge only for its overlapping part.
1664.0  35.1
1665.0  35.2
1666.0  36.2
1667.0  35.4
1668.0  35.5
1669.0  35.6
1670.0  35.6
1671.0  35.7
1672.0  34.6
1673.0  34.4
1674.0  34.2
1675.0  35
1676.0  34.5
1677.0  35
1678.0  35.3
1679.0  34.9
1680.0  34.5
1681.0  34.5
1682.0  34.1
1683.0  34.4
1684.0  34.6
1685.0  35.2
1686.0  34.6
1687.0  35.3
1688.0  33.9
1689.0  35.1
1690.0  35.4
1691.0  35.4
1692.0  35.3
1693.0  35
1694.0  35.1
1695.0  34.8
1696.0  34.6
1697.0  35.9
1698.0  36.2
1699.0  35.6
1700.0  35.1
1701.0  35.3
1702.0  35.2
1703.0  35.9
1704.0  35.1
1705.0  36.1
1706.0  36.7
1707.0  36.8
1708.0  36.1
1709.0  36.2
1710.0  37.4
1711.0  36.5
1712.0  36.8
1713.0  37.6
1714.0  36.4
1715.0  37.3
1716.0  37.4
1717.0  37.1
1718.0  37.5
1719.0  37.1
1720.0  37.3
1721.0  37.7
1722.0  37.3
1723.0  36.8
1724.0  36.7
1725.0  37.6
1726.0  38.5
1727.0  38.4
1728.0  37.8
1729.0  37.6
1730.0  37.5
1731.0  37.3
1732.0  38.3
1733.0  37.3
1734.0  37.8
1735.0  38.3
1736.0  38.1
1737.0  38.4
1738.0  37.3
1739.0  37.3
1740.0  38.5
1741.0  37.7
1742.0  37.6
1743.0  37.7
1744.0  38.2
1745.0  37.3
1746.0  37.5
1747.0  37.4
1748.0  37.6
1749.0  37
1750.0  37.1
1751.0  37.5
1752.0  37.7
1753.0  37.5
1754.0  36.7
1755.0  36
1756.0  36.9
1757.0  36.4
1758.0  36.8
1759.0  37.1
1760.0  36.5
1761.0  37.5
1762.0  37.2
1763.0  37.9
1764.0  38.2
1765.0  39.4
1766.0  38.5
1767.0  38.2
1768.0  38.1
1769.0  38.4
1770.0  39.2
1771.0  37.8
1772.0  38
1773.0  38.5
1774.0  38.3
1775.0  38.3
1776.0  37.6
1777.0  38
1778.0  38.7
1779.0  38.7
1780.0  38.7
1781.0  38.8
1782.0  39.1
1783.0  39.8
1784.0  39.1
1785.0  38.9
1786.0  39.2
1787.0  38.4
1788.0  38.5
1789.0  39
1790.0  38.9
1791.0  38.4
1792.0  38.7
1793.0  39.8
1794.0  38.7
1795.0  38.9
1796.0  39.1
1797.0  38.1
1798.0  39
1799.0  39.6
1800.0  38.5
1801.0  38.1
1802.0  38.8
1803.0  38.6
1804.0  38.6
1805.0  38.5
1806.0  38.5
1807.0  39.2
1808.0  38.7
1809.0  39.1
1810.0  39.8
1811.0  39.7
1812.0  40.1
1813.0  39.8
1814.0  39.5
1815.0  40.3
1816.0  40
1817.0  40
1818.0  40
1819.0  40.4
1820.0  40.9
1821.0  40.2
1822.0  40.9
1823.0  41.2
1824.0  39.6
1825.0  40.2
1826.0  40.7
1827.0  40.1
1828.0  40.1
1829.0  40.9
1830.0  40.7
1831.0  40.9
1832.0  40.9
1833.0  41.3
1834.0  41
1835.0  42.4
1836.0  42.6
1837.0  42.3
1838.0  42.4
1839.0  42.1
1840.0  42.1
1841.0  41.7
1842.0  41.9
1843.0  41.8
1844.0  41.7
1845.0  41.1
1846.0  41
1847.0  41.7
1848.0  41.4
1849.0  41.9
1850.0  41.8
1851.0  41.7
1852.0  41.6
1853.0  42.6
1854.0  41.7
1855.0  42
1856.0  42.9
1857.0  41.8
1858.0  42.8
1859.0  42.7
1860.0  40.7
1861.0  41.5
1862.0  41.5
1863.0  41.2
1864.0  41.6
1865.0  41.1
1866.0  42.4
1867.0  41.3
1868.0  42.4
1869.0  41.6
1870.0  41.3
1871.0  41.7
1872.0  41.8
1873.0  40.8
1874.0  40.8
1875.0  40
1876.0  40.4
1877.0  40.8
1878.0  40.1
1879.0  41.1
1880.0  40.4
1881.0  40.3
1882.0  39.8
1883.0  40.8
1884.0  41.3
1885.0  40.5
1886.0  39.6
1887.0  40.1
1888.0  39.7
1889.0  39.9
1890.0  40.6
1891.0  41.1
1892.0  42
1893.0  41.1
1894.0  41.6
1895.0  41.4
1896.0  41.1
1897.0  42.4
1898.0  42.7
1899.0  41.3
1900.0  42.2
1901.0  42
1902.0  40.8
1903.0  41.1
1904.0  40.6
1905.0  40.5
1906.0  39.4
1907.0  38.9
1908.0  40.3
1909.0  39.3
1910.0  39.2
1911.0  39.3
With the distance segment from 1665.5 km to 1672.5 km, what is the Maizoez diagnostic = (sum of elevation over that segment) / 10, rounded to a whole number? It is 25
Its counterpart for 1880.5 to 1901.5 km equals 86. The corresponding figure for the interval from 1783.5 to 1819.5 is 141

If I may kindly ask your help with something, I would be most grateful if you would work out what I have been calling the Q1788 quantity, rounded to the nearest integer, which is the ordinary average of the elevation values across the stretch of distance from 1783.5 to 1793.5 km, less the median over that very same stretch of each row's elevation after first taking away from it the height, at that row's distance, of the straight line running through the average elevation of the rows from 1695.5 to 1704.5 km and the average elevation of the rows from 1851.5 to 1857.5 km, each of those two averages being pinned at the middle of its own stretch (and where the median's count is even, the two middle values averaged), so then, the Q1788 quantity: 39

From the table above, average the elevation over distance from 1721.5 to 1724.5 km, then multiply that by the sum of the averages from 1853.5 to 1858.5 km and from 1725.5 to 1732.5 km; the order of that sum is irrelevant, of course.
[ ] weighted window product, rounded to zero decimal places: 2960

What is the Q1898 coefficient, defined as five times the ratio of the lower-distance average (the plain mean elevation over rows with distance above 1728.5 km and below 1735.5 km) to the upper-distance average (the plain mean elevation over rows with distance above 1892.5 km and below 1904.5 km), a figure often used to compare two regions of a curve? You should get 4.54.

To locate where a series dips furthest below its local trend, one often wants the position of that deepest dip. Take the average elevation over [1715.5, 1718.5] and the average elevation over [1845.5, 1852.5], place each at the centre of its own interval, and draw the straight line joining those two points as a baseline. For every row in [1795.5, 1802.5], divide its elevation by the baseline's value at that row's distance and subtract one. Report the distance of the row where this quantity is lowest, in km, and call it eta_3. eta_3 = 1801.0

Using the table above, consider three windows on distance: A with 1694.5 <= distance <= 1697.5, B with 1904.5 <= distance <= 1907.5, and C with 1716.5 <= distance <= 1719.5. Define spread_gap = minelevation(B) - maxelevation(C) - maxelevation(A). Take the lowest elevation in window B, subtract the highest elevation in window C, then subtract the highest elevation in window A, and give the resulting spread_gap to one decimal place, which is -34.5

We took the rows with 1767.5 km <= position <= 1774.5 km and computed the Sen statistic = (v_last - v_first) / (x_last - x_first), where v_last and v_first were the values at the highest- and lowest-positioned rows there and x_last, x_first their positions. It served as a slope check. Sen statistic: 0.033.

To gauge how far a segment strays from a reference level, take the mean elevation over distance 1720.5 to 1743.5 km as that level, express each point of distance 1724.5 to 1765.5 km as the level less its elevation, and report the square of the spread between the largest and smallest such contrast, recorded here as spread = 12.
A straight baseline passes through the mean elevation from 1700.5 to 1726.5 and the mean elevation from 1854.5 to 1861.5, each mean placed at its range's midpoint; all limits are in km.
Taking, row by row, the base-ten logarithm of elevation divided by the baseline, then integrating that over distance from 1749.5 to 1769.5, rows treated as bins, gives -0.23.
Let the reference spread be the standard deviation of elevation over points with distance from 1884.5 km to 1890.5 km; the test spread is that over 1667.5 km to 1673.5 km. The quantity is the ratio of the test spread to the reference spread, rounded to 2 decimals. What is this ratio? 1.39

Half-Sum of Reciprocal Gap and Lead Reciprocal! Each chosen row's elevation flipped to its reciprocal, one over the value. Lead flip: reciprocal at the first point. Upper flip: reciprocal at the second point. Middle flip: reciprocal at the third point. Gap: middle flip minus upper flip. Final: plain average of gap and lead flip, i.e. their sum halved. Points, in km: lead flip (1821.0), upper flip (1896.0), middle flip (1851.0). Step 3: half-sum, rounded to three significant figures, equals 0.0123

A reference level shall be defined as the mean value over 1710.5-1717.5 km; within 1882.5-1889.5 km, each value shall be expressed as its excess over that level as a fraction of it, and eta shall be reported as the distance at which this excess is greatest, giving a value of 1884.0 km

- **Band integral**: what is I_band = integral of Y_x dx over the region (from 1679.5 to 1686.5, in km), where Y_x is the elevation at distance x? 242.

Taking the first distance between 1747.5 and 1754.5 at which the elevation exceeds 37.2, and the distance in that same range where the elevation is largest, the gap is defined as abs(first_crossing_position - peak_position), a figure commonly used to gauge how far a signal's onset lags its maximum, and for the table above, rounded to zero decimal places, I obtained 4 km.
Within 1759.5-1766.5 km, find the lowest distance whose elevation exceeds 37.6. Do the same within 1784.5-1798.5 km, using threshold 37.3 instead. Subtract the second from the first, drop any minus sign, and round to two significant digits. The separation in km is 22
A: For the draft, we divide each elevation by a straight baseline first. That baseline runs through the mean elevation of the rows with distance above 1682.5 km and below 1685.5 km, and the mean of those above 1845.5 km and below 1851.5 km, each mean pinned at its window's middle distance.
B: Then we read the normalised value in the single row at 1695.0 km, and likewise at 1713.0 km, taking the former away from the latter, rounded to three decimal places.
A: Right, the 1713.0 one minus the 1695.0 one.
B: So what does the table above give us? 0.057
